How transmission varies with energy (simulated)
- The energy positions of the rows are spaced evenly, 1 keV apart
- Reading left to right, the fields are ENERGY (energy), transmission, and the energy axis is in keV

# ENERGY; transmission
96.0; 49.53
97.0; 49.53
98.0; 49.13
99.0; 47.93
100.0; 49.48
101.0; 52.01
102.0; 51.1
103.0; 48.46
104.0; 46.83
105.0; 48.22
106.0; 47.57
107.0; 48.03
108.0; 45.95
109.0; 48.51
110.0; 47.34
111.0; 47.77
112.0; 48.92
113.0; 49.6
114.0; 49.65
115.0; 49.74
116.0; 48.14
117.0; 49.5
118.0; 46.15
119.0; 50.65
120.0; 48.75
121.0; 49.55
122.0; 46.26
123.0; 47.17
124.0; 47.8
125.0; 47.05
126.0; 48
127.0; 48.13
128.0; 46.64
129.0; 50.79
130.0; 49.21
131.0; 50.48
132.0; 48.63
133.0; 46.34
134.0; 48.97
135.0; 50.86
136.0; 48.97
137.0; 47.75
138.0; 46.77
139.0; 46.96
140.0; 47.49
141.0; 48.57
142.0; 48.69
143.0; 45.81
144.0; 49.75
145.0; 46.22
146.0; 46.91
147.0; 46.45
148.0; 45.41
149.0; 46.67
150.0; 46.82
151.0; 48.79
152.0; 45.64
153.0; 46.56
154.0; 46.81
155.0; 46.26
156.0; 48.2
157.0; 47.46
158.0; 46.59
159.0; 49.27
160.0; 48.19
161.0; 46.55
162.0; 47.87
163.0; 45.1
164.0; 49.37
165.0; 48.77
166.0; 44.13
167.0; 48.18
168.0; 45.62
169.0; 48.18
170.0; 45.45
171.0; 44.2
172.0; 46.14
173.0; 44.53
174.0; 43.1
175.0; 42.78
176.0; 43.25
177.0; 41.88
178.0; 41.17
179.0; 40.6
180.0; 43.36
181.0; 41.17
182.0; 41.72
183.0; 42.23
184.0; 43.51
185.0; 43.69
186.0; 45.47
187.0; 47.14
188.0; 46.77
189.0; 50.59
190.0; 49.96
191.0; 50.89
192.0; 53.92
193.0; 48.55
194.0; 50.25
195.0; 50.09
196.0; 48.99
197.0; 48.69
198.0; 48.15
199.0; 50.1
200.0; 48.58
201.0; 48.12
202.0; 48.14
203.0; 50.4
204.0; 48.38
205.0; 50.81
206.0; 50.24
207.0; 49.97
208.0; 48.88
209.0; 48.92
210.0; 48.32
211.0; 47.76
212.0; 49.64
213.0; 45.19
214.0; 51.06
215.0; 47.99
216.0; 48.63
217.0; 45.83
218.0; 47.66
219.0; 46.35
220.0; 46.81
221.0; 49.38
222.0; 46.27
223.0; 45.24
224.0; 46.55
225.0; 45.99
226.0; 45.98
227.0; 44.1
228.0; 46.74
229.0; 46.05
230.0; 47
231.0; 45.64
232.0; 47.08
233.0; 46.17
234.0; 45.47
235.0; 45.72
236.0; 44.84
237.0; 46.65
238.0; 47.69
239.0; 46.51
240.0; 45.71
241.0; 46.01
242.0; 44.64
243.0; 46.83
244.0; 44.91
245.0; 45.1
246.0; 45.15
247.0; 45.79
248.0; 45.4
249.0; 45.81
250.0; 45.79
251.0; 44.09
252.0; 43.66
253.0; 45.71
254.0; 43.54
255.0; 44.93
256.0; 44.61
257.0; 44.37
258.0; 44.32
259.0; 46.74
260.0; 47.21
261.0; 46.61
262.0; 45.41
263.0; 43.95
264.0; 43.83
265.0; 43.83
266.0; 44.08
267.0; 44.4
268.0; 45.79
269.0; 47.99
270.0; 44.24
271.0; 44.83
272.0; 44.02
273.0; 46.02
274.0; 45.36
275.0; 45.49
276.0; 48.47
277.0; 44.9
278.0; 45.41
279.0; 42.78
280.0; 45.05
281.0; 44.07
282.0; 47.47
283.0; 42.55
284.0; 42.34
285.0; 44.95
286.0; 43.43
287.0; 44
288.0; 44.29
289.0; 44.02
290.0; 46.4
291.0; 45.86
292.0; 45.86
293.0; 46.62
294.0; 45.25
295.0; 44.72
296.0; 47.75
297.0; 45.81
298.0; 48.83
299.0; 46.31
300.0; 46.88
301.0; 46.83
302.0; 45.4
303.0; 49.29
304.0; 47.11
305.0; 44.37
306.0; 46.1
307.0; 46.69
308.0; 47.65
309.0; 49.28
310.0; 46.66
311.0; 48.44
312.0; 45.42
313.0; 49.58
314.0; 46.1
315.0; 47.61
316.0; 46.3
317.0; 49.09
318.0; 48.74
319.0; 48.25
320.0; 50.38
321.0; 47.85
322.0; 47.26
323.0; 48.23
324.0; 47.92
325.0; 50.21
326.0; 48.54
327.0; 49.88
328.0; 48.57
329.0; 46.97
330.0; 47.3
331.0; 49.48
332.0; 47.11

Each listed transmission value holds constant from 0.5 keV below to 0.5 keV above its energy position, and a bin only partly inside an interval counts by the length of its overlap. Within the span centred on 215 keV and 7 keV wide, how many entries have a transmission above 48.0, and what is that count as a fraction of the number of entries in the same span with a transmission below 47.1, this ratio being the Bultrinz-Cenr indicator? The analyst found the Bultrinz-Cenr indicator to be 1.5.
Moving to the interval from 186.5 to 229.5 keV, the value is 2.0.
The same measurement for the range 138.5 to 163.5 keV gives 0.5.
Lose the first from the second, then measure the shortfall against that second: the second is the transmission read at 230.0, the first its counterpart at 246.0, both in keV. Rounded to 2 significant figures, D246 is 0.039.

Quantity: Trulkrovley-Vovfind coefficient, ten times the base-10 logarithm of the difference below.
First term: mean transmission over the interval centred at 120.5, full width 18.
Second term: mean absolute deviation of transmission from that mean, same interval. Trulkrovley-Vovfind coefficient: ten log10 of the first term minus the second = 16.7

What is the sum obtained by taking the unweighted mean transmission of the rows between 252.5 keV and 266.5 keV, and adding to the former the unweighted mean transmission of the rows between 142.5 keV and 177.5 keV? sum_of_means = 91.3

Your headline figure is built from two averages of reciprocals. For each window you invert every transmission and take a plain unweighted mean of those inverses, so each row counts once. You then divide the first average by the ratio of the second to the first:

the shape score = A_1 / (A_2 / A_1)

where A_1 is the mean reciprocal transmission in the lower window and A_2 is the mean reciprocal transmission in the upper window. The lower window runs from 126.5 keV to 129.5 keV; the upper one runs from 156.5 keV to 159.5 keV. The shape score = 0.0203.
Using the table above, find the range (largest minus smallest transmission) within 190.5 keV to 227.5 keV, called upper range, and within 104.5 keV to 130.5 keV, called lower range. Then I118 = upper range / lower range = 2.0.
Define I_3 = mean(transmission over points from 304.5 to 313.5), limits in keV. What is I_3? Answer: 47.1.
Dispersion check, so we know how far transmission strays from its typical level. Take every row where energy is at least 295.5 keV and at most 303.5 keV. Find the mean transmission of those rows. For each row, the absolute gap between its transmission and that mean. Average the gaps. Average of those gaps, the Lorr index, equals 1.11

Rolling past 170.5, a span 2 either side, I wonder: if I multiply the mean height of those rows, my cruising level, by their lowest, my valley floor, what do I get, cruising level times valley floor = 2033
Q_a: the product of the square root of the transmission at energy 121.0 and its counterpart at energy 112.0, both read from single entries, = 49.2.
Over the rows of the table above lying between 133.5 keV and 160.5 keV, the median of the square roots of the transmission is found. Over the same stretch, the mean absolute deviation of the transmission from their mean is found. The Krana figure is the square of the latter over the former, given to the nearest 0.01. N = 0.19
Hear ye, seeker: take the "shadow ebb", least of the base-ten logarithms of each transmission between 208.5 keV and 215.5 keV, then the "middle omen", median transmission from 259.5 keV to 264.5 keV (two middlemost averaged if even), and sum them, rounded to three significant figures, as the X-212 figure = 47.1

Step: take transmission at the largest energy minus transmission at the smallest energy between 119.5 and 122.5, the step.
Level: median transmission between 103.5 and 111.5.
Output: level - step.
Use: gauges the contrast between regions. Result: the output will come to 50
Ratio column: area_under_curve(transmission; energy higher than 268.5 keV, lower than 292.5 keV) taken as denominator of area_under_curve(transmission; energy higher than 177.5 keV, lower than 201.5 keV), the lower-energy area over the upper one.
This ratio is 1.04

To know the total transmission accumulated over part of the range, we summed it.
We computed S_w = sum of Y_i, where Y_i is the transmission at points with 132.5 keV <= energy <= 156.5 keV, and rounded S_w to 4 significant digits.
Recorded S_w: 1138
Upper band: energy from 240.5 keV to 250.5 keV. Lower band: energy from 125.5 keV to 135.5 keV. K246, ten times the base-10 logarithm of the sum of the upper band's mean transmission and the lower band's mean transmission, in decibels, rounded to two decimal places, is 19.75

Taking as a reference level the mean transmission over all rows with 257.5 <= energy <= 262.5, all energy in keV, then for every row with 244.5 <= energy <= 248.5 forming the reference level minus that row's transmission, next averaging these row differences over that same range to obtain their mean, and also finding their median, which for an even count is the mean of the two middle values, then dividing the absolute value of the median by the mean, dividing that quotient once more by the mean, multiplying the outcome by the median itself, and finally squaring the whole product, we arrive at 1.6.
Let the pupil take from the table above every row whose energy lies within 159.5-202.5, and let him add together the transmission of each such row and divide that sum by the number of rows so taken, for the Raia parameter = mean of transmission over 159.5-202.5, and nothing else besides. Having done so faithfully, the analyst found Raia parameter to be 46.4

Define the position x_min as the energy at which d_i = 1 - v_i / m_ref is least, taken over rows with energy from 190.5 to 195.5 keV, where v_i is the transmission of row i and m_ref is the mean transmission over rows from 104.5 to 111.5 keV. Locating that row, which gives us 192.0 keV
